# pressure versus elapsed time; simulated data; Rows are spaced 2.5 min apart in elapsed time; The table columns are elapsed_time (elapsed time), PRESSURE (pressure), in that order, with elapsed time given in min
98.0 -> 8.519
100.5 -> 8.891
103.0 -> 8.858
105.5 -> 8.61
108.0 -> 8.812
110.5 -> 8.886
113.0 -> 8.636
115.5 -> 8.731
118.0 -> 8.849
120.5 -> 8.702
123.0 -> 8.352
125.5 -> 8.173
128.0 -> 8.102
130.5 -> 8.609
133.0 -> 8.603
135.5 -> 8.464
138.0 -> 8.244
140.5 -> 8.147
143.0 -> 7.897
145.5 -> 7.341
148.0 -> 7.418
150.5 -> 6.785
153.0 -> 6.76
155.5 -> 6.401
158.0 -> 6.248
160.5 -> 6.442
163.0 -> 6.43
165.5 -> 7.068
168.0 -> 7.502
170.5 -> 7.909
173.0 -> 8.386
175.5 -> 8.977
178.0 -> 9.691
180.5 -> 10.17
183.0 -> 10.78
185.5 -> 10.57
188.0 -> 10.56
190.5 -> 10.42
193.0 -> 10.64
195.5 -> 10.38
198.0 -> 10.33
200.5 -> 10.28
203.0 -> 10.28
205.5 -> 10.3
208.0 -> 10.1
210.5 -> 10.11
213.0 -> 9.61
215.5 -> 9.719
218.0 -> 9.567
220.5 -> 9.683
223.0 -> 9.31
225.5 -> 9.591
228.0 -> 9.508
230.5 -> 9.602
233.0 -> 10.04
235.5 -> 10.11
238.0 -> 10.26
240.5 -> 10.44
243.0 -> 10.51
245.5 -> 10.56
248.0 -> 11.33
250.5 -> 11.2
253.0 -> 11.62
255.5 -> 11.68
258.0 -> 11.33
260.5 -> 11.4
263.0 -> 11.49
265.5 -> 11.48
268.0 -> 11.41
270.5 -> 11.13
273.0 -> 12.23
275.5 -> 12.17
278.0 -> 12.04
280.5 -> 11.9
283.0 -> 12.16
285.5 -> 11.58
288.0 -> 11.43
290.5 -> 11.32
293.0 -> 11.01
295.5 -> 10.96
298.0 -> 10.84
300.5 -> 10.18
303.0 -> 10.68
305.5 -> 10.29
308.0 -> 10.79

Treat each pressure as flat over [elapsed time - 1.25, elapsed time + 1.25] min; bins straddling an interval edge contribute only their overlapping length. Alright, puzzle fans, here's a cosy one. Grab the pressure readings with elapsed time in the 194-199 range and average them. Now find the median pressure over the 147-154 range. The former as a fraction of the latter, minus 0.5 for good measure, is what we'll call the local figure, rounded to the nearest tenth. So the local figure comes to 1.0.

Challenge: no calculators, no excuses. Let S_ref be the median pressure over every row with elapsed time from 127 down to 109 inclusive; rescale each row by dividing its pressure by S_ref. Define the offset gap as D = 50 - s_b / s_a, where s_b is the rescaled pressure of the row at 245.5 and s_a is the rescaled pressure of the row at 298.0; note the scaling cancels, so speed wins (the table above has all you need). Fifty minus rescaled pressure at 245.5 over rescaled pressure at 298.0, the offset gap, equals 49.0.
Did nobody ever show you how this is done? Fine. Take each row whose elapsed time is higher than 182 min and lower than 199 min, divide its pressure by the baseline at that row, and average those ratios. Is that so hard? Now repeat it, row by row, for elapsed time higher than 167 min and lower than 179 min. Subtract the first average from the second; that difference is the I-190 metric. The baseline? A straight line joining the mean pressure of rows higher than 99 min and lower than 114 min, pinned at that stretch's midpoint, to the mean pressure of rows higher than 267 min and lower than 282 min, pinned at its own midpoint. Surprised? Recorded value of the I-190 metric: -0.17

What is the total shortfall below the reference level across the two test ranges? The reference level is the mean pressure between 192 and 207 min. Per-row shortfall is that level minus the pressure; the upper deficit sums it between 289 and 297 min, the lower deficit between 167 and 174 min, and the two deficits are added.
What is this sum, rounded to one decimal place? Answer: 5.1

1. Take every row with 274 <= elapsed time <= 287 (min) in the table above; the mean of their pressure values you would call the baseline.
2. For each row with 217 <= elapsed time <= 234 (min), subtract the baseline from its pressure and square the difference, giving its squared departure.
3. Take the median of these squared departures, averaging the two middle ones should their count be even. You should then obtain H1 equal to 6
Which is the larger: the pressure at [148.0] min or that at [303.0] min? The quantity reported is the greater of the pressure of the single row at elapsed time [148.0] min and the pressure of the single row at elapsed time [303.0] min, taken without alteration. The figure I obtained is 10.7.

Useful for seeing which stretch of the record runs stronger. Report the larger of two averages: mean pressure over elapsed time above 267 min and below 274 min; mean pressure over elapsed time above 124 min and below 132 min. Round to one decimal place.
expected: 11.6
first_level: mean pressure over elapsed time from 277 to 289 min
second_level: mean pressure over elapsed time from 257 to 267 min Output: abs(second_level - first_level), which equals 0.4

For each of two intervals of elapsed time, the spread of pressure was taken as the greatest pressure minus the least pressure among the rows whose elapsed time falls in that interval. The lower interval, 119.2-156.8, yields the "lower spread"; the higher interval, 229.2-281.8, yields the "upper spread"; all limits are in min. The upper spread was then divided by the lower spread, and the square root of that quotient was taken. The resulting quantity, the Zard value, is 1.07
